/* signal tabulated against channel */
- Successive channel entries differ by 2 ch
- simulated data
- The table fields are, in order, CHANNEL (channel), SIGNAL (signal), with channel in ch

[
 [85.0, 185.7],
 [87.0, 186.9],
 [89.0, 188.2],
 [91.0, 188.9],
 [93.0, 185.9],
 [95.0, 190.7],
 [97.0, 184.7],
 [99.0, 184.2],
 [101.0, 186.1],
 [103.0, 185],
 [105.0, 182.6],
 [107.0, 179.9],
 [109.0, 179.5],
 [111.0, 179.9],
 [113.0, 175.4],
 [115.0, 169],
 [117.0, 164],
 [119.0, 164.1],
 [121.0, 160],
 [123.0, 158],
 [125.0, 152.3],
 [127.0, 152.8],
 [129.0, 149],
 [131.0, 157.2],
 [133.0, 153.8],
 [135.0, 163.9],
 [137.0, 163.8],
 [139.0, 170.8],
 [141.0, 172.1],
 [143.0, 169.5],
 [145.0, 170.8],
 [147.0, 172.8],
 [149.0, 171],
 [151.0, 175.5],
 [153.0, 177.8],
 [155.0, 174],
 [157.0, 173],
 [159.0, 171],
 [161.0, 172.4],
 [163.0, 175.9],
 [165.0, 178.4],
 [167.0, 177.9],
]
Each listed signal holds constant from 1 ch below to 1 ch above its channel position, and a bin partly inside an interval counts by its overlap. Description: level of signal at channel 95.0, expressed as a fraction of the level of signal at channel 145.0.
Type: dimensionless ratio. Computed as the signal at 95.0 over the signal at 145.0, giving 1.12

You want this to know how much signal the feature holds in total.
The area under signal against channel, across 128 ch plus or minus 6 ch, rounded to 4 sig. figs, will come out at 1846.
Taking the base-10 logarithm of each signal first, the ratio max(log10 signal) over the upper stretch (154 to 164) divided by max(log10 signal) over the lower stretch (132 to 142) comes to 1.00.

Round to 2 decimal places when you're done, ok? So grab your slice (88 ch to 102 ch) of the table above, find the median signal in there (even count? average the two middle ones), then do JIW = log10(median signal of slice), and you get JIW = 2.27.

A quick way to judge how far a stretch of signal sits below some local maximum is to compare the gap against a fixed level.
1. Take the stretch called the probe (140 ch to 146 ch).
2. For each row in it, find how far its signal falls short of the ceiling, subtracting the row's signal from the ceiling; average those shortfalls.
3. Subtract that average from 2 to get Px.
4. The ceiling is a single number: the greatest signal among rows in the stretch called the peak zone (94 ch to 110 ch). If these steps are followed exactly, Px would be -18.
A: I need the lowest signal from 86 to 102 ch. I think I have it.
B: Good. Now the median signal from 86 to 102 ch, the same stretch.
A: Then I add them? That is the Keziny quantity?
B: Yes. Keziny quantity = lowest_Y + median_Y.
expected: 371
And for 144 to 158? 344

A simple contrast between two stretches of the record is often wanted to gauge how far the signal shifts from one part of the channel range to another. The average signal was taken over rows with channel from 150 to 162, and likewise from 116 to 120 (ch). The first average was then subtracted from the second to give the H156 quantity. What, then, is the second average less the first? -10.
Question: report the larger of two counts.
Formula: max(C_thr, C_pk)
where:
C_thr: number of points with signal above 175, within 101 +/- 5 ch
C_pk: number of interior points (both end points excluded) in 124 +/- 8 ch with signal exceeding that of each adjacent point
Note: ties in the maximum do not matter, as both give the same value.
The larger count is 5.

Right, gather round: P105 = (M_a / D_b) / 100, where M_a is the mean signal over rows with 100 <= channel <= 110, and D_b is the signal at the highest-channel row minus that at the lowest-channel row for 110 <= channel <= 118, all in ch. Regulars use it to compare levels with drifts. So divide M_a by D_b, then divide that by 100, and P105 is -0.11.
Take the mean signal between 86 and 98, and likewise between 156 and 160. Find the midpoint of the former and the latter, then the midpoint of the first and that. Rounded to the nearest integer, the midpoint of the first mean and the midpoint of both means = 184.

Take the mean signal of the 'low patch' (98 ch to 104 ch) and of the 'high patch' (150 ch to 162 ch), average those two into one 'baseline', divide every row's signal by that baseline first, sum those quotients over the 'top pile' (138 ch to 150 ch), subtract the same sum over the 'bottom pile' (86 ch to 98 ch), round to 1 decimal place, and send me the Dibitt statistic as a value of -0.5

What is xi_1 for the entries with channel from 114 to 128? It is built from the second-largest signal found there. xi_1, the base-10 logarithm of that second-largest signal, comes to 2.22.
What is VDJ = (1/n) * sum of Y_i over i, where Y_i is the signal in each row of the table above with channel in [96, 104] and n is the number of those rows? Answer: 185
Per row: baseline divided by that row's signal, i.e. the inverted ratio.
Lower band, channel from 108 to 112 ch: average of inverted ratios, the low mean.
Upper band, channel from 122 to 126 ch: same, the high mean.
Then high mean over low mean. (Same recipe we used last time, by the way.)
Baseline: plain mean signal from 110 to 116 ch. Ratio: 1.16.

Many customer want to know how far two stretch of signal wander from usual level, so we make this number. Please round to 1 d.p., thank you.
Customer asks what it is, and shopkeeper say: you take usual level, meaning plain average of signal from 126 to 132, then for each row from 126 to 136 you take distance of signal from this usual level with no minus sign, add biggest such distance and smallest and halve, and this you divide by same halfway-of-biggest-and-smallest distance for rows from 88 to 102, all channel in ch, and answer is 0.2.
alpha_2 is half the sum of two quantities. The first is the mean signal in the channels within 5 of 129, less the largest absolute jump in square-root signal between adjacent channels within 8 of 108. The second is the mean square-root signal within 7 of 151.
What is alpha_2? 83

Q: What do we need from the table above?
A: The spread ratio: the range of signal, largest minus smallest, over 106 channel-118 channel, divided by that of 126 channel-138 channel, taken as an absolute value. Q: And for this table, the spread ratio 1.1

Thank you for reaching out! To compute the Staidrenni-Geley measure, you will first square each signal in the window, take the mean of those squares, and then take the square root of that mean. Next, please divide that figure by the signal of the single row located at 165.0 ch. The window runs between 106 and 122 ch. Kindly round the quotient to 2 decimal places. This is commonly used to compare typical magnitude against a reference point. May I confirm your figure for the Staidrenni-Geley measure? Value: 0.96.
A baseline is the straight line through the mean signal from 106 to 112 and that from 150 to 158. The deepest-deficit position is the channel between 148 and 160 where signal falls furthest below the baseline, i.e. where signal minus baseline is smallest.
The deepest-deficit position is 149.0 ch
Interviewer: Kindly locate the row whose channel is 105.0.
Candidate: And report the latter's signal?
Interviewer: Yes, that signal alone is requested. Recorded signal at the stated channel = 182.6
